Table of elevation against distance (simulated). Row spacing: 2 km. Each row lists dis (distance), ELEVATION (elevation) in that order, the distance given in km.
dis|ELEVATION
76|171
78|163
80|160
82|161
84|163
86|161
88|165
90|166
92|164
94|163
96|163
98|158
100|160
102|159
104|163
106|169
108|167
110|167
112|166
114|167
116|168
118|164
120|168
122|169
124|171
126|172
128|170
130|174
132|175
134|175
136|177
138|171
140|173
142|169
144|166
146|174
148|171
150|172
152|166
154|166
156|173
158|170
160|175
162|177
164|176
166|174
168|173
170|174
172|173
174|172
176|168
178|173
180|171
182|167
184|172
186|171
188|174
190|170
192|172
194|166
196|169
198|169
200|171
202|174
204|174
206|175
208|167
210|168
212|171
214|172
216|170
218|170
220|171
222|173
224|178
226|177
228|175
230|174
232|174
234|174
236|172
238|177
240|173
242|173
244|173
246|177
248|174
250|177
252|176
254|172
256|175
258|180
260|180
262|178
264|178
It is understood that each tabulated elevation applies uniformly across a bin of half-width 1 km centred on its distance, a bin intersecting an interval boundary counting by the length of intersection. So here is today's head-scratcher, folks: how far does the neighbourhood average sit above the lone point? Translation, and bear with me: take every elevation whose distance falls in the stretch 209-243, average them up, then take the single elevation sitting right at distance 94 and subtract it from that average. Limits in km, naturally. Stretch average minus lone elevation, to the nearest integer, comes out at 10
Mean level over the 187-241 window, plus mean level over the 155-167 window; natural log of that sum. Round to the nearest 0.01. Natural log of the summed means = 5.85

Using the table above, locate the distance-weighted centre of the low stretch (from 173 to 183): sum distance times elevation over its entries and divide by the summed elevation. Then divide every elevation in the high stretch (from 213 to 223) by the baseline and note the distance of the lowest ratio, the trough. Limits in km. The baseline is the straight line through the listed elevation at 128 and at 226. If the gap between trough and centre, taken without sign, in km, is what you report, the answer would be 40.0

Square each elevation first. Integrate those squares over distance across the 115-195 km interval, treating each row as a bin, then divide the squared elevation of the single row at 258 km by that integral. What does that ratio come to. 0.014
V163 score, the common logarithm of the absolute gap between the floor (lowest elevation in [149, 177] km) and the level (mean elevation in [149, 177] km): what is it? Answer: 0.78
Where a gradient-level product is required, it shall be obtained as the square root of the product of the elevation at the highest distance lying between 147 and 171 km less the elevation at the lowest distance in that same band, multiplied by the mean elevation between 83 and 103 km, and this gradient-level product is 22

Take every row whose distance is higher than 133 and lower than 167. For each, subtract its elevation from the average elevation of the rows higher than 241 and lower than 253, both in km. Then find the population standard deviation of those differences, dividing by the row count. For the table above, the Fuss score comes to 3.6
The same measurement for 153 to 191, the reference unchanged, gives 2.8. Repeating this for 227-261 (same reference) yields 2.4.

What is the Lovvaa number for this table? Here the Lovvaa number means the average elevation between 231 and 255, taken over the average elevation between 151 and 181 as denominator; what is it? 1.01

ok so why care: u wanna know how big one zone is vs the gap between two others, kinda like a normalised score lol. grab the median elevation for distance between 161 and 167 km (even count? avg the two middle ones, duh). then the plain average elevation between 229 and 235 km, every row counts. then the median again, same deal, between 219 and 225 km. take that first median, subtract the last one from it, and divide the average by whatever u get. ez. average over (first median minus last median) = 58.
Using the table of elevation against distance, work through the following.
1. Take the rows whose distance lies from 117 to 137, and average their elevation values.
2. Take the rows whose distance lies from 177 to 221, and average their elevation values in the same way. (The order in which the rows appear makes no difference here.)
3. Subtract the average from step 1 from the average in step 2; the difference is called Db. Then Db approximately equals -1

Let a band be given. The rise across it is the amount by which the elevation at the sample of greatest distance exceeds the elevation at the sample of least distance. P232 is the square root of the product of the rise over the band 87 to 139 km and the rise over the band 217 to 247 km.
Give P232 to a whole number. 6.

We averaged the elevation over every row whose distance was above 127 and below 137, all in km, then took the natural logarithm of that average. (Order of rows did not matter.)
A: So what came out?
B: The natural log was 5.160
